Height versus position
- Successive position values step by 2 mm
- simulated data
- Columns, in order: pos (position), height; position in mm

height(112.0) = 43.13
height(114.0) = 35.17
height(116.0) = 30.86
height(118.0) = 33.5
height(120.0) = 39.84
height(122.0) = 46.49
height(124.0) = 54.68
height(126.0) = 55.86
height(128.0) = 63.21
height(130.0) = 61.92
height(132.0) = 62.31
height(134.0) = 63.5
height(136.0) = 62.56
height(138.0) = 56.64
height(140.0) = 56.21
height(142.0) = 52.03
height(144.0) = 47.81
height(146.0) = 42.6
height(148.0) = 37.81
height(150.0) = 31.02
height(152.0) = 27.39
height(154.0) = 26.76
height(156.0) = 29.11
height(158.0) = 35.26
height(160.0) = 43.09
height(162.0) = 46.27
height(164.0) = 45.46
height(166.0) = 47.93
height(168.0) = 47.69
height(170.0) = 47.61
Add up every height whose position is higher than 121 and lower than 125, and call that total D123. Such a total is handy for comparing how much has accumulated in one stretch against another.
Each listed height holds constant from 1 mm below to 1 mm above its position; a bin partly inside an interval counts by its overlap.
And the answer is 101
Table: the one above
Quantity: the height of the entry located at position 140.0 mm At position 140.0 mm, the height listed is 56.21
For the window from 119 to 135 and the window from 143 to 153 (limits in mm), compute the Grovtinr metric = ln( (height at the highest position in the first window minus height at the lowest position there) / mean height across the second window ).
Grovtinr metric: -0.5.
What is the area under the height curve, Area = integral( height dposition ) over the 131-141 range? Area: 602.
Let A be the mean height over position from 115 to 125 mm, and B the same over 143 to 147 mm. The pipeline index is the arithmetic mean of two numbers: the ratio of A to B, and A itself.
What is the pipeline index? 21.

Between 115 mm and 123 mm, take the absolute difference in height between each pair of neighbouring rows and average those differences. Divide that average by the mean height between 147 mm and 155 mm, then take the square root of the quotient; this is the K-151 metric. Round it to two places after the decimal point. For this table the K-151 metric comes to 0.41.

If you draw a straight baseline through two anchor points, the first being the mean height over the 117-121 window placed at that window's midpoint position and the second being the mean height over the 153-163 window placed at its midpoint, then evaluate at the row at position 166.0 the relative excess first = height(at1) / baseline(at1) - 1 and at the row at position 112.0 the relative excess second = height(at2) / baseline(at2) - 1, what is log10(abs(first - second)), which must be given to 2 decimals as -0.80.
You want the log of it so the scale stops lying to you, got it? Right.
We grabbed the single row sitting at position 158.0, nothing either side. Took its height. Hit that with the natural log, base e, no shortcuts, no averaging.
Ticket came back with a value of 3.56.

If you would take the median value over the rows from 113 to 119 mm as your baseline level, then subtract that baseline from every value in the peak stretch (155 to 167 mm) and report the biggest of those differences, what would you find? 14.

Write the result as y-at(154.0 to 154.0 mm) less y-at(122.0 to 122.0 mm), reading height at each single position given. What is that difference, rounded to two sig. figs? -20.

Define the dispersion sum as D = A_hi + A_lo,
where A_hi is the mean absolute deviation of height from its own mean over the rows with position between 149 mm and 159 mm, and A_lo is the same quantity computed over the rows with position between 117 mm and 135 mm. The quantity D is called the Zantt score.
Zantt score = 12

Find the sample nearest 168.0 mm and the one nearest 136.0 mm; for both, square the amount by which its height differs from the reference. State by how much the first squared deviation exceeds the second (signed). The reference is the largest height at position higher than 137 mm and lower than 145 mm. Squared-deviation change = 45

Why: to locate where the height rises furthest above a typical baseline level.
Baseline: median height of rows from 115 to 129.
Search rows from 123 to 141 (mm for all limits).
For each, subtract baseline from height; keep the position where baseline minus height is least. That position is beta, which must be 134.0 mm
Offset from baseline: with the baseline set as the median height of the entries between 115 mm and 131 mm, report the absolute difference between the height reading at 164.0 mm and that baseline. 5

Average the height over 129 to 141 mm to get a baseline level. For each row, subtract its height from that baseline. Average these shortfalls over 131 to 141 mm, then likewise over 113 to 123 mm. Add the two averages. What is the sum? 24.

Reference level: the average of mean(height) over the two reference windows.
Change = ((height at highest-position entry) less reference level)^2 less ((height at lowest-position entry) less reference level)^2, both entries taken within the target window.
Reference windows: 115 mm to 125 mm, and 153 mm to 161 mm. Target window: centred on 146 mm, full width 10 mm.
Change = -177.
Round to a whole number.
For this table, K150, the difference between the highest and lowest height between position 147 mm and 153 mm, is 10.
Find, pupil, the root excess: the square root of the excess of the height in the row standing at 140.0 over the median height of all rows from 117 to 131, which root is 1.24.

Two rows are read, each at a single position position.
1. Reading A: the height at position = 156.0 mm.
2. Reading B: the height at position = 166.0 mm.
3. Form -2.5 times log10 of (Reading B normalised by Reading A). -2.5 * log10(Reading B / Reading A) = -0.5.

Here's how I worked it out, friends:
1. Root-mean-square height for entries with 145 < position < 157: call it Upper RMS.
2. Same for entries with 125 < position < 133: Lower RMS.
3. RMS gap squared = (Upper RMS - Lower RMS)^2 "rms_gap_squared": 780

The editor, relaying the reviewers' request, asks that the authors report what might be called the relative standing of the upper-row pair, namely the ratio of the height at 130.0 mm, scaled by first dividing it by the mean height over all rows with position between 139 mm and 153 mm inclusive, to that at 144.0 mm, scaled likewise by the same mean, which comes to 1.30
